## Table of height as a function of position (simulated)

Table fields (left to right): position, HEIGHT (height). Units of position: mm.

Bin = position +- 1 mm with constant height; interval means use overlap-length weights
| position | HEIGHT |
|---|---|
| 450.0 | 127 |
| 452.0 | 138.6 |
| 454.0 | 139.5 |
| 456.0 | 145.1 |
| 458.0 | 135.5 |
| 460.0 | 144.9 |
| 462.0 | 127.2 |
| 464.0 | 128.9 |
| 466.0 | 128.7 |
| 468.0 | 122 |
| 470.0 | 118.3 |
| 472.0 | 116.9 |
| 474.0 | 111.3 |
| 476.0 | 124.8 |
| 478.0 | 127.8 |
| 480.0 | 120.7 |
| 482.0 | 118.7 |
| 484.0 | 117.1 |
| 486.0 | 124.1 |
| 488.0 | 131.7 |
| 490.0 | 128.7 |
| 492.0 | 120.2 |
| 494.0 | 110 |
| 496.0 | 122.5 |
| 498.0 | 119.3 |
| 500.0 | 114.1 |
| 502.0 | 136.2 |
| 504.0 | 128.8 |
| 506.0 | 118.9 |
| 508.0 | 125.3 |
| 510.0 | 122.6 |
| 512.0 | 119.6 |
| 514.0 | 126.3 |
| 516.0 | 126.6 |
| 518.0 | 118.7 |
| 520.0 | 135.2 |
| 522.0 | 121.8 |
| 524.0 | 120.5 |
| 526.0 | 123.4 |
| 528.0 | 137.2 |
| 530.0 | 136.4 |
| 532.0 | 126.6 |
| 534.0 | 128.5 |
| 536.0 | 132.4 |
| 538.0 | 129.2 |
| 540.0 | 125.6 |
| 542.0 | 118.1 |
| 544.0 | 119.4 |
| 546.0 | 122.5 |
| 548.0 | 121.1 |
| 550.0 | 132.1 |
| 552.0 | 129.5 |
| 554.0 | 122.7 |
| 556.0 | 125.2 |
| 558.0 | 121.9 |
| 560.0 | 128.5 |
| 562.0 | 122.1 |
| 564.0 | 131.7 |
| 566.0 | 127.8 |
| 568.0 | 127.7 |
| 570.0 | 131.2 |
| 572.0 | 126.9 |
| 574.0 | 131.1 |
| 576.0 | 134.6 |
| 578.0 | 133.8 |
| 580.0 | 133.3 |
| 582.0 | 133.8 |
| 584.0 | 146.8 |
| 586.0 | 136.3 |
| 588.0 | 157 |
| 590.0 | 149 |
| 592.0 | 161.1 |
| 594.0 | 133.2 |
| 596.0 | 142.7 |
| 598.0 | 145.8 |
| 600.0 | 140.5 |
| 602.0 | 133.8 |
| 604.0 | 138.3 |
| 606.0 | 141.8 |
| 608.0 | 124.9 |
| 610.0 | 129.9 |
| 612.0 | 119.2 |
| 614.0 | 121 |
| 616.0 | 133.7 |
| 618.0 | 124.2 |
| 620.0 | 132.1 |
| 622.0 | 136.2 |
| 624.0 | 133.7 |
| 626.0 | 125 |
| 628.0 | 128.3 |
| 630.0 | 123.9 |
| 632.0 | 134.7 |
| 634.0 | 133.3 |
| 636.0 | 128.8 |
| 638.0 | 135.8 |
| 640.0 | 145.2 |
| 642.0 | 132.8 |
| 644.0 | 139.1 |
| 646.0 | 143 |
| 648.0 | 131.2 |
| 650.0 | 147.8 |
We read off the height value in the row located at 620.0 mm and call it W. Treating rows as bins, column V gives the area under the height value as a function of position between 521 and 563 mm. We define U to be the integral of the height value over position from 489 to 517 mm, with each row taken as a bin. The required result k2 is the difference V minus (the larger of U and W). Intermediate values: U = 3438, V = 5289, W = 132.1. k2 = 1851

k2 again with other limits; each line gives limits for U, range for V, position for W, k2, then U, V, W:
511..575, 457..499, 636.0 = -2896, 8095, 5199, 128.8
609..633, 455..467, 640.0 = -1463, 3084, 1621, 145.2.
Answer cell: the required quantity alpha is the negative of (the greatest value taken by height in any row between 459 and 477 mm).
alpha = -145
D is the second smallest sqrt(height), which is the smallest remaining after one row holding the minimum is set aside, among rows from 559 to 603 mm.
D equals 11.3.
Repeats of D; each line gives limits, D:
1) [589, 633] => 11.0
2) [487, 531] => 10.7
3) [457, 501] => 10.5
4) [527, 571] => 10.9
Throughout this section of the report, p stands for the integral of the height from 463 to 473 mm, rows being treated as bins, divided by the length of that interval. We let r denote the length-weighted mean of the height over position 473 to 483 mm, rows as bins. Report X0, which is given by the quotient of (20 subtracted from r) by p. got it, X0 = 0.819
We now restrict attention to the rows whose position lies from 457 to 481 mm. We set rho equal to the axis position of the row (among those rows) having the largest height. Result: 460.0 mm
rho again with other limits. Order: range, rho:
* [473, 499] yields 488.0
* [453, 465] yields 456.0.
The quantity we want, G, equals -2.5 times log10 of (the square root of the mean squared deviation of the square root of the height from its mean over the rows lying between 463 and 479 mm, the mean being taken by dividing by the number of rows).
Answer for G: 1.4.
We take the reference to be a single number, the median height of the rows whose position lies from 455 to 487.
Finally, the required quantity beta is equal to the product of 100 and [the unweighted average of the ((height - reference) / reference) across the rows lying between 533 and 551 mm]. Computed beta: 1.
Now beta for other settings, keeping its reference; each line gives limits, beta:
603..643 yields 5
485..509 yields -1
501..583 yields 2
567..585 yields 7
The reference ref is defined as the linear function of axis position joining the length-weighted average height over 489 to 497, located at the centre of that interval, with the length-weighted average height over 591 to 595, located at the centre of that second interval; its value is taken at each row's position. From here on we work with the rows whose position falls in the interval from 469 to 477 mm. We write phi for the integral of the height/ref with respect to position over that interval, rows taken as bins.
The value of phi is 8.2 mm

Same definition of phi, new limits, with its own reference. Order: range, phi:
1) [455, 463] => 9.9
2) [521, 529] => 7.8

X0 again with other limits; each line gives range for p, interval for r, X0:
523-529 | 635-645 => 0.916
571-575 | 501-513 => 0.816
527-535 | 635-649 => 0.882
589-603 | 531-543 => 0.743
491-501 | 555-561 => 0.897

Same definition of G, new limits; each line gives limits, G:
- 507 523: 1.7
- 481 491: 1.5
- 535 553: 1.6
